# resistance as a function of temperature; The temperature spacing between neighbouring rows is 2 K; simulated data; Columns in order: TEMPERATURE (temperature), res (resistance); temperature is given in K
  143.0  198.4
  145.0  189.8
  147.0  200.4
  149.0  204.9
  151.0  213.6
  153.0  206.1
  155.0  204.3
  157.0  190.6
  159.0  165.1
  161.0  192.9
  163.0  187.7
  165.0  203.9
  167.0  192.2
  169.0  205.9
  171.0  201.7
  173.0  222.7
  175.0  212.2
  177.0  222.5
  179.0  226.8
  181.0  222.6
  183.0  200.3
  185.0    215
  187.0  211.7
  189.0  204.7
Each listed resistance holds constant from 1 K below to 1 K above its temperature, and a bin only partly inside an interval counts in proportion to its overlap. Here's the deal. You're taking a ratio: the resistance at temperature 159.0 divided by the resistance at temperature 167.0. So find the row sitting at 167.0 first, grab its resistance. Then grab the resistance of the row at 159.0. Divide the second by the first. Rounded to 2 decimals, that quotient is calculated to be 0.86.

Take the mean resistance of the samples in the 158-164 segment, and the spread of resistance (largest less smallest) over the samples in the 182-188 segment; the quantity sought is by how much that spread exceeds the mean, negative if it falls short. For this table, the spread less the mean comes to -167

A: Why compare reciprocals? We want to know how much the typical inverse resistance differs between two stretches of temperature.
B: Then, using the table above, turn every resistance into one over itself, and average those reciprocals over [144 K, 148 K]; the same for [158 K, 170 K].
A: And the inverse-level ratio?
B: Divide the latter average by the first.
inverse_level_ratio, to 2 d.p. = 1.02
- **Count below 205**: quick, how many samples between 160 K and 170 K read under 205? 4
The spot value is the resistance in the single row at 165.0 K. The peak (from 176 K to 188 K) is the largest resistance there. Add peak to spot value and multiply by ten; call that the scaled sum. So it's 4307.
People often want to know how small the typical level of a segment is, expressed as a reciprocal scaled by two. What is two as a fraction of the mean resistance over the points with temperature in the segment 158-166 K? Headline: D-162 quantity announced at 0.0107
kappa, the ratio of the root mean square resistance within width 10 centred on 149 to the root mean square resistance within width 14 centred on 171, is 0.97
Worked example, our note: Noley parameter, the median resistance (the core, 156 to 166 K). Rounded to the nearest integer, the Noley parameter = 191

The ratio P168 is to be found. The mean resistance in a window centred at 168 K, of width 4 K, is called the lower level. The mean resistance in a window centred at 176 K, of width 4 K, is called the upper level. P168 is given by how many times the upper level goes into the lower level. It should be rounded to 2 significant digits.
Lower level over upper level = 0.92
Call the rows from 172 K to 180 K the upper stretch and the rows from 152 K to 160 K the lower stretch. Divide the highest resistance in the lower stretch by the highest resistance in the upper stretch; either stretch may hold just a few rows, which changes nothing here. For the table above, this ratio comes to 0.909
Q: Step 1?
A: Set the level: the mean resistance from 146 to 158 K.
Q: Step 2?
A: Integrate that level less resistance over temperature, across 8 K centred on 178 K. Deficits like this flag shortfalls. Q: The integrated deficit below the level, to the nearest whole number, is -142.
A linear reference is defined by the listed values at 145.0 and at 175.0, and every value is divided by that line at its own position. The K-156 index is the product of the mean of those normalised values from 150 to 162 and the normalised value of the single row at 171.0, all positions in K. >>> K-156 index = 0.95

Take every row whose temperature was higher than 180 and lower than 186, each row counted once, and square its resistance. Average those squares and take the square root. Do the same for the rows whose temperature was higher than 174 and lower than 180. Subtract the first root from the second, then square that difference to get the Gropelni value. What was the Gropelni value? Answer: 60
